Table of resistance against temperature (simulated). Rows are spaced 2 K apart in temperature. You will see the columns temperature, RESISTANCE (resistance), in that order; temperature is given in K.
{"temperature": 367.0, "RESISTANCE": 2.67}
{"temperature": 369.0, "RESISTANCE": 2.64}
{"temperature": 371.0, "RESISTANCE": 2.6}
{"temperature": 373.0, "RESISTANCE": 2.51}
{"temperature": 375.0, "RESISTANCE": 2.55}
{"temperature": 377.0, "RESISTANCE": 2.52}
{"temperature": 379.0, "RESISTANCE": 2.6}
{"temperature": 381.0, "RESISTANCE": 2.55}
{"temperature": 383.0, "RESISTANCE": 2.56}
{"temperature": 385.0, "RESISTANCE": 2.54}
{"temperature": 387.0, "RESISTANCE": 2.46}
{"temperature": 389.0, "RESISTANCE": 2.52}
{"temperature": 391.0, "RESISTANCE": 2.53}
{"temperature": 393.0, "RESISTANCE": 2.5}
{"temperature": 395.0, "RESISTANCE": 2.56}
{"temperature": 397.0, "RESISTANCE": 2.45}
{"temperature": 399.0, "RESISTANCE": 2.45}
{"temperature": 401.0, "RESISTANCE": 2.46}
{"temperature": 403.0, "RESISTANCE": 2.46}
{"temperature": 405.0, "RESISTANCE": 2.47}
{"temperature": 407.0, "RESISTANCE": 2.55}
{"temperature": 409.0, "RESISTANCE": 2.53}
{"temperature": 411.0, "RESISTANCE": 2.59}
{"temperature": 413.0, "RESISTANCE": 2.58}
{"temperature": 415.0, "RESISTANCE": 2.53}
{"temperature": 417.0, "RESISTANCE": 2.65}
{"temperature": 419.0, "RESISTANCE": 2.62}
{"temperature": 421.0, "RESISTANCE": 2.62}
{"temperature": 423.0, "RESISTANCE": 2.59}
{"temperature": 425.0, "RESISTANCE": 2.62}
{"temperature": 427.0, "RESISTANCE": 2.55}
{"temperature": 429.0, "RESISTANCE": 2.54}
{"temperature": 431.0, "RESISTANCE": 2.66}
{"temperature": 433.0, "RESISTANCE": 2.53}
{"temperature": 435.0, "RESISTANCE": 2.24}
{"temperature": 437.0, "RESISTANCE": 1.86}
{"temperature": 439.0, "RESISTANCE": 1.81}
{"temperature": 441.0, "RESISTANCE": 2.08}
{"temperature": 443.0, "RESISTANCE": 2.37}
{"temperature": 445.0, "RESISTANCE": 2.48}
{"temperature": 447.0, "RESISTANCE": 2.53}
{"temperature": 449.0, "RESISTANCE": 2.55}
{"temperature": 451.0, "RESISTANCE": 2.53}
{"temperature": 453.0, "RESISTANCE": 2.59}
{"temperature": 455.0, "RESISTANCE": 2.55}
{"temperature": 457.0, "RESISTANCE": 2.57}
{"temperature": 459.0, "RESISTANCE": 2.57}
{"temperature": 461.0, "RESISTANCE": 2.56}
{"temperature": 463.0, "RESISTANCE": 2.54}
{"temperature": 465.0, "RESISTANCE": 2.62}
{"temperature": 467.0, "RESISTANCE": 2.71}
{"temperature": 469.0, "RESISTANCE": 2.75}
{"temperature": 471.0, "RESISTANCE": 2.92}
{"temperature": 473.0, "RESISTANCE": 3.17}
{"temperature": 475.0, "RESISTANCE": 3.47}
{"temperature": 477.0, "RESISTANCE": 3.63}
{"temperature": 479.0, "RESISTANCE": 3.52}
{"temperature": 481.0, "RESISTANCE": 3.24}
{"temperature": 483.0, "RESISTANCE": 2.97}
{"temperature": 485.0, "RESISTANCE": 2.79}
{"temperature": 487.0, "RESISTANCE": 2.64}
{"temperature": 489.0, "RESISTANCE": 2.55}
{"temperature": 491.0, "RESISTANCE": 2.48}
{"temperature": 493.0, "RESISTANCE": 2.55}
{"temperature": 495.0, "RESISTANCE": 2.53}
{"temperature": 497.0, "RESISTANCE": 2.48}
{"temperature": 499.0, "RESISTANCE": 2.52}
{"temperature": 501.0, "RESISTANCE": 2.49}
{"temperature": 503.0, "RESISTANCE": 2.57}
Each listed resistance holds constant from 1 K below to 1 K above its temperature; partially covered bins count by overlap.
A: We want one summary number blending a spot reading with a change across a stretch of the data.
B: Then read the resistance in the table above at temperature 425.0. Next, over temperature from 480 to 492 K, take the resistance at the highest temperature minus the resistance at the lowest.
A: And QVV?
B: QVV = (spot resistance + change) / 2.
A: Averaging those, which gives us 0.93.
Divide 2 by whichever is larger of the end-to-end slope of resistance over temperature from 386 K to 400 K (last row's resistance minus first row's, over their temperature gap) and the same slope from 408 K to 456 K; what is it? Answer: 4600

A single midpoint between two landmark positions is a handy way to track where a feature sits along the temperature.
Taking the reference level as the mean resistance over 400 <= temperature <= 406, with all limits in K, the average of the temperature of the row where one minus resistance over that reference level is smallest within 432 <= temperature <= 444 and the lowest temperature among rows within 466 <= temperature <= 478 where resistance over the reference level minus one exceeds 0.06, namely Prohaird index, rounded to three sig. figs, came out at 450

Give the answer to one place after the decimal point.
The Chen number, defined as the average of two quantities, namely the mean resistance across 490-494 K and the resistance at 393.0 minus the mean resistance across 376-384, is 1.2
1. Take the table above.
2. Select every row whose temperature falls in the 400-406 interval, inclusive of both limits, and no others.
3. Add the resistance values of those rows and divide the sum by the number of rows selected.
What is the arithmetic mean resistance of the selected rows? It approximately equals 2.46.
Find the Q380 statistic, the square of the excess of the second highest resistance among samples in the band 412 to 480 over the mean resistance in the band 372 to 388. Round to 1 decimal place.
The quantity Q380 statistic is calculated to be 1.0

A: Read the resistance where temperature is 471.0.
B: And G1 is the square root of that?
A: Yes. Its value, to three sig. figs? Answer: 1.71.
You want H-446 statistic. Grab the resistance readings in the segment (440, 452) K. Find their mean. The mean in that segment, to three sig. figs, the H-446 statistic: 2.42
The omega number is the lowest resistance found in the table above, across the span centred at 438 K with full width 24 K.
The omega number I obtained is 1.81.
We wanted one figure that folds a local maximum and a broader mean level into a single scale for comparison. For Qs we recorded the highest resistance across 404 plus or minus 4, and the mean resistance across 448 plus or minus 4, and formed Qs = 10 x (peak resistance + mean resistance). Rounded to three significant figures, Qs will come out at 50.7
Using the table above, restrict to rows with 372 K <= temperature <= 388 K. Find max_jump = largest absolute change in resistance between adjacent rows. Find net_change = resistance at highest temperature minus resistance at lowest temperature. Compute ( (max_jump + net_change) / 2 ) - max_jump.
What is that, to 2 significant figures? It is -0.065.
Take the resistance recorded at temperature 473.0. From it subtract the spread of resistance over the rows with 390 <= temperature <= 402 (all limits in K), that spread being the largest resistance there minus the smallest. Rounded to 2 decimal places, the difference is 3.06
